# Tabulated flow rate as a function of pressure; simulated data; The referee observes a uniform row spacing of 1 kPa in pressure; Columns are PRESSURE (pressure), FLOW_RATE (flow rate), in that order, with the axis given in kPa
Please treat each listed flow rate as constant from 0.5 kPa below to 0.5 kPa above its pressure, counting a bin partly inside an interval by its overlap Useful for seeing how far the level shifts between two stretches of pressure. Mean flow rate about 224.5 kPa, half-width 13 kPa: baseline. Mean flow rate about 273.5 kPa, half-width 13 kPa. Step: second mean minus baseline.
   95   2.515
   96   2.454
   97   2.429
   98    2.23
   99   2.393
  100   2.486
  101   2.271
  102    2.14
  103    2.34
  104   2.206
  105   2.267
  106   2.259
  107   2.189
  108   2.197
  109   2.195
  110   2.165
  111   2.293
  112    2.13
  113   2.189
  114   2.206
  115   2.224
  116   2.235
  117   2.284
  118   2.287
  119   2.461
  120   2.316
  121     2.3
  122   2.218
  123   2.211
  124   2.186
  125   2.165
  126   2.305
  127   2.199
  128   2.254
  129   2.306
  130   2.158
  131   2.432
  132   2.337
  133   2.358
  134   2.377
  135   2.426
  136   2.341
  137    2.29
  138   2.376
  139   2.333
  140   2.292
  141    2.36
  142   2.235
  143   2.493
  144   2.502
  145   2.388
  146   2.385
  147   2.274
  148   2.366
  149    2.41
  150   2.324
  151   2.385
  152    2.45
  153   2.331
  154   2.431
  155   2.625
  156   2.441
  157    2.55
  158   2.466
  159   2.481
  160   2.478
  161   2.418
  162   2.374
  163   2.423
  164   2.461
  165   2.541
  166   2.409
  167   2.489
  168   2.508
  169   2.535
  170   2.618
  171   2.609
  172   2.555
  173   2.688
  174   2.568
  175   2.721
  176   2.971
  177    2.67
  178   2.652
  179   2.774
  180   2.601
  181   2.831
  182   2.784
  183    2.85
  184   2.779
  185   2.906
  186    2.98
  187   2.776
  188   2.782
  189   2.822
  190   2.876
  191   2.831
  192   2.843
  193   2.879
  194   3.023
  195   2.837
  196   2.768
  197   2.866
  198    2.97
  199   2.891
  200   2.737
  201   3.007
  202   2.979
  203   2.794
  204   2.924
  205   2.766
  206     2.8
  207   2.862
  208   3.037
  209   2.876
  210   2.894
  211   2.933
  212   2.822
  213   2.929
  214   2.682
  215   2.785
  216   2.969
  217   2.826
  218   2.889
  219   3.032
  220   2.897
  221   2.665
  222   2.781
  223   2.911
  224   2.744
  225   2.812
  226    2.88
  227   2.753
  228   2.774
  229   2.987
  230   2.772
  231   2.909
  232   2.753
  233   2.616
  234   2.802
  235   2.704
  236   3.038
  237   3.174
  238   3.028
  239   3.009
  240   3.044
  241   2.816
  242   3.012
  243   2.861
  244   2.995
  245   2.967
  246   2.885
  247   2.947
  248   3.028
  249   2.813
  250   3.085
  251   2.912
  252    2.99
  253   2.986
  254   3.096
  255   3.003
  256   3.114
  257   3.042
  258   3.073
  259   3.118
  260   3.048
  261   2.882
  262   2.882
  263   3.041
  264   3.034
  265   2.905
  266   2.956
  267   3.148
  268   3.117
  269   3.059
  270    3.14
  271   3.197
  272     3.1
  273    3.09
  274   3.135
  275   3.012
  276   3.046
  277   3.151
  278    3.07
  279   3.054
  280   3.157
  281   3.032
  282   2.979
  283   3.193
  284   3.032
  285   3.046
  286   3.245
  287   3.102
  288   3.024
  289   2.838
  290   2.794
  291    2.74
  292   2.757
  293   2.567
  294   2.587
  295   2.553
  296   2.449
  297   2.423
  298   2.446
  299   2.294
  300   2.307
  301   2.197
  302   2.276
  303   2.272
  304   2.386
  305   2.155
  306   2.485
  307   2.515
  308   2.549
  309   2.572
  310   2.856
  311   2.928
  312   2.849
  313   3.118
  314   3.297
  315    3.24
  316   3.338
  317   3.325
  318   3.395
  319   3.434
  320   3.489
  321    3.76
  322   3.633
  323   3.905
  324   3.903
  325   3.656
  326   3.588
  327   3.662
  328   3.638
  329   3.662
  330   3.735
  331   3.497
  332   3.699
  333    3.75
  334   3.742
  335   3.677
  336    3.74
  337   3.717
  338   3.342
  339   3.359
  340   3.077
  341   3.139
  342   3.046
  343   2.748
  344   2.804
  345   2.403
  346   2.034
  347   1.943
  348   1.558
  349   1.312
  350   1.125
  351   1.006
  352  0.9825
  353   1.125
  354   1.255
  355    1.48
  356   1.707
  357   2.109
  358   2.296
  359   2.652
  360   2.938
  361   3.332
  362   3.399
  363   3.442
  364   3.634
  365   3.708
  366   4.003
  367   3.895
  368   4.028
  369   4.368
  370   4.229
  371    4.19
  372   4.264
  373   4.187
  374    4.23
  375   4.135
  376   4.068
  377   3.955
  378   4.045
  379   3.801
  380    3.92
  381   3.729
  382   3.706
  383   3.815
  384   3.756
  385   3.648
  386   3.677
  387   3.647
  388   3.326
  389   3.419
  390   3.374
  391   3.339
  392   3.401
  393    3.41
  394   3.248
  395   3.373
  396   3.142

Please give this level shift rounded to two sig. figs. 0.22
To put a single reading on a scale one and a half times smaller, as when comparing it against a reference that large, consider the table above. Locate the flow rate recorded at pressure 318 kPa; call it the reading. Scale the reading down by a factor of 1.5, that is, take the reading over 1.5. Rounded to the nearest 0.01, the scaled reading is 2.26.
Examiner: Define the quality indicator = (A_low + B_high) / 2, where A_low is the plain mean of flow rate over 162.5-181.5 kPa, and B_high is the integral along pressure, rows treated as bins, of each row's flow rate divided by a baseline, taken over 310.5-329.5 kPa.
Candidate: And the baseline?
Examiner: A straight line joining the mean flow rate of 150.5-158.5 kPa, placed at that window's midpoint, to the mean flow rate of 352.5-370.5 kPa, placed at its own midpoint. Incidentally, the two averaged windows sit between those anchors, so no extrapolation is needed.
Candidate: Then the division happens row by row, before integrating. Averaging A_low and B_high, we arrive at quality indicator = 12.8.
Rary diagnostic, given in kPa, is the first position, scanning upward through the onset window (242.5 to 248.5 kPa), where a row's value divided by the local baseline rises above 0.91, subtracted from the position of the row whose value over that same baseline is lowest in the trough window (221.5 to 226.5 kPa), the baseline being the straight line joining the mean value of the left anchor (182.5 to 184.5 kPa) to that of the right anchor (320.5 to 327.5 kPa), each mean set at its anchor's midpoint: -20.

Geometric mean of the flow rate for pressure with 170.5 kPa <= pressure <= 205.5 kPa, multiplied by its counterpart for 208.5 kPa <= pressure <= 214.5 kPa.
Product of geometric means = 8.0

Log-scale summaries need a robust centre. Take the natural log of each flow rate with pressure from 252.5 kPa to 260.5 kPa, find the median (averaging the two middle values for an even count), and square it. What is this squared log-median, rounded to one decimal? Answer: 1.3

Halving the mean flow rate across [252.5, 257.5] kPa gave 1.52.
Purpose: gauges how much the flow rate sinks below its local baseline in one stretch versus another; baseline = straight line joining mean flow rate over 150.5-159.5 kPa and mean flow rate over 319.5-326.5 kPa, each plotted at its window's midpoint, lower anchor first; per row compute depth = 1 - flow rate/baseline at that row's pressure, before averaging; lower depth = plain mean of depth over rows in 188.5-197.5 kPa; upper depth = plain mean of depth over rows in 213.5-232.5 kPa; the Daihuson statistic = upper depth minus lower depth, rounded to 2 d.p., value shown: 0.09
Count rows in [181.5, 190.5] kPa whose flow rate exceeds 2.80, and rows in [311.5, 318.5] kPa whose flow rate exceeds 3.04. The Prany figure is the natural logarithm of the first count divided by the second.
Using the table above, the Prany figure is -0.18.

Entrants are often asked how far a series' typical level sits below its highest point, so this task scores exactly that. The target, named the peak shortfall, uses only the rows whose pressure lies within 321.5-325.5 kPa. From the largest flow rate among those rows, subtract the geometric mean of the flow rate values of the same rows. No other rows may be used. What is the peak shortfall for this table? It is 0.13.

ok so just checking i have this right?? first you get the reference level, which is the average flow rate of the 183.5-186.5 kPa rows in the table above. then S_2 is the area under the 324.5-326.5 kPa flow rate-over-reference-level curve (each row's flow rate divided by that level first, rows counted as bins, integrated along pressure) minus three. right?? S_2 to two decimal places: -0.49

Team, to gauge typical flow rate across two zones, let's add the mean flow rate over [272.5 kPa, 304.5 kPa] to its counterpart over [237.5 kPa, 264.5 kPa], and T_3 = 5.8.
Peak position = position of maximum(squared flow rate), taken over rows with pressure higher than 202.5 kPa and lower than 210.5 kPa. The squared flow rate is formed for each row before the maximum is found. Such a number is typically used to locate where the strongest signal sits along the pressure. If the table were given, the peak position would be 208 kPa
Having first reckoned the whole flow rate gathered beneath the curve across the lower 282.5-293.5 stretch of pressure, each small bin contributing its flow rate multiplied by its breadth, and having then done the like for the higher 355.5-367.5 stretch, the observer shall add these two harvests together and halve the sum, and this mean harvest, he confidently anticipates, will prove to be 35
